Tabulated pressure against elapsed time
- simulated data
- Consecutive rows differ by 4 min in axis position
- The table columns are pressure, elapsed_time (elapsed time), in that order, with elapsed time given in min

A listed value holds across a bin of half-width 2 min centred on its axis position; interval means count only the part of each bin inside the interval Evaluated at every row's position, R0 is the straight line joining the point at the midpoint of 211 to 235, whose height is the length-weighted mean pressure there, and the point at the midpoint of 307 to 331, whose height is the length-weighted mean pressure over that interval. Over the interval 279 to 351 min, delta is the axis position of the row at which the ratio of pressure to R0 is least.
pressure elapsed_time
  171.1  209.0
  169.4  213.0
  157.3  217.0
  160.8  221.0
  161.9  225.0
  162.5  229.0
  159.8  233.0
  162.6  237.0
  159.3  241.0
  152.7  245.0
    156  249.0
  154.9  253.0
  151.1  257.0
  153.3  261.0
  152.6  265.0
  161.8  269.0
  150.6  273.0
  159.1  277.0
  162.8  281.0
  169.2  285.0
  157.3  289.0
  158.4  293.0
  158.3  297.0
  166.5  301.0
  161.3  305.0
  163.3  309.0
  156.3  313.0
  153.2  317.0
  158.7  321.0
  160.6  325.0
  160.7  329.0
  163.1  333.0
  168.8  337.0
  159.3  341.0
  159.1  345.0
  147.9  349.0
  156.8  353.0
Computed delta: 349.0 min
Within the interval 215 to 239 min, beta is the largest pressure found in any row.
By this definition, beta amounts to 162.6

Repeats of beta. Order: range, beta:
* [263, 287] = 169.2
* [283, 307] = 169.2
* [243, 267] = 156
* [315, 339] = 168.8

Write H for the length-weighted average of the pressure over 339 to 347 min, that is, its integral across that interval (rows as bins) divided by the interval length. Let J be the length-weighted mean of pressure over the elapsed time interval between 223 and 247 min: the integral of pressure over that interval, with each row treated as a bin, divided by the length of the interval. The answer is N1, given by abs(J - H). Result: 1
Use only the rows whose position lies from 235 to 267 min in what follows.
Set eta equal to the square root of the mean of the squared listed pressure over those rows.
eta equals 155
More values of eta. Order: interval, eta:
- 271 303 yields 160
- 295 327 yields 160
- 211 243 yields 162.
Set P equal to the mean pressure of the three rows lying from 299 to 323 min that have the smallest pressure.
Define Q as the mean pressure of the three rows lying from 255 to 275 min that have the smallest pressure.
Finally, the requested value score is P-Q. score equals 5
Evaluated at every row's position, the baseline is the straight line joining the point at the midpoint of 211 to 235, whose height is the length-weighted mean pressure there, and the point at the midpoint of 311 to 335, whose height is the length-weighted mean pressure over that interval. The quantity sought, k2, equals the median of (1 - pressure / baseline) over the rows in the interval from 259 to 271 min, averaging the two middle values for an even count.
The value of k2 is 0.046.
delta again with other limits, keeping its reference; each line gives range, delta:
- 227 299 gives 273.0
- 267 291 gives 273.0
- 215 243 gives 217.0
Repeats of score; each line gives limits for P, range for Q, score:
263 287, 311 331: -2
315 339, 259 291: 5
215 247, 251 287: 5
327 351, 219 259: 3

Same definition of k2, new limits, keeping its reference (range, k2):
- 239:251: 0.032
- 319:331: -0.012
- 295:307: -0.012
